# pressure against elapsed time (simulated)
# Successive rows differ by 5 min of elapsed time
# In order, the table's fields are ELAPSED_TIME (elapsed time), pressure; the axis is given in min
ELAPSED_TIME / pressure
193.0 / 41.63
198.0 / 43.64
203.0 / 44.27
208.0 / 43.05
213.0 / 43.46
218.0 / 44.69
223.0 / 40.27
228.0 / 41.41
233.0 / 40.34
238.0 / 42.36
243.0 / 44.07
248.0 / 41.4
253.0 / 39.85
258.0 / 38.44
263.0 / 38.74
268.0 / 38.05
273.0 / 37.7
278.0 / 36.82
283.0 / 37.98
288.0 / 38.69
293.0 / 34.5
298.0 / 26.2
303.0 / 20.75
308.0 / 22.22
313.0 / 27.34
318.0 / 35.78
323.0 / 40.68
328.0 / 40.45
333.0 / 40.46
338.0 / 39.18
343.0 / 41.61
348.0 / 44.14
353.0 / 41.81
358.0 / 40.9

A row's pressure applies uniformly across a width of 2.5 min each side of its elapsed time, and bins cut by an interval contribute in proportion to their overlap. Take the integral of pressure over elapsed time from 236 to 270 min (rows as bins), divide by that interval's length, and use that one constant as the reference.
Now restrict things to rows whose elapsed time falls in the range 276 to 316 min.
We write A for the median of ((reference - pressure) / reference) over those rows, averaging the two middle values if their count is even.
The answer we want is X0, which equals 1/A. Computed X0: 4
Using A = 0.24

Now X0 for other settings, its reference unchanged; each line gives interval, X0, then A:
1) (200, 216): -13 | -0.08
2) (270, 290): 16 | 0.06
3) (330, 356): -34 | -0.03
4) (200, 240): -18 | -0.06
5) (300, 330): 5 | 0.22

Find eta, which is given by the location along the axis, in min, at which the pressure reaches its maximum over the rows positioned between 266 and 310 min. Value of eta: 288.0 min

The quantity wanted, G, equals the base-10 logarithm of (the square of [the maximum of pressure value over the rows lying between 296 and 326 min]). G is 3.22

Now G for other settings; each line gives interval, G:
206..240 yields 3.30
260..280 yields 3.18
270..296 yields 3.18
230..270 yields 3.29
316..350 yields 3.29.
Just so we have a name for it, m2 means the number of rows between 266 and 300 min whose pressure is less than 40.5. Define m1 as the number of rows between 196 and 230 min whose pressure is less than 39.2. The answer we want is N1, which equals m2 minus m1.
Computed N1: 7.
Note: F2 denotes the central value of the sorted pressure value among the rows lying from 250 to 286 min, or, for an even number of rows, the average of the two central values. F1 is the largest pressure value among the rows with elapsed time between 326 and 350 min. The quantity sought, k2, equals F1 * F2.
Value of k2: 1680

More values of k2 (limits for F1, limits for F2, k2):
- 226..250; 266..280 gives 1661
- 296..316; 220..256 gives 1132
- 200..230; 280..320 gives 1382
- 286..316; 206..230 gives 1666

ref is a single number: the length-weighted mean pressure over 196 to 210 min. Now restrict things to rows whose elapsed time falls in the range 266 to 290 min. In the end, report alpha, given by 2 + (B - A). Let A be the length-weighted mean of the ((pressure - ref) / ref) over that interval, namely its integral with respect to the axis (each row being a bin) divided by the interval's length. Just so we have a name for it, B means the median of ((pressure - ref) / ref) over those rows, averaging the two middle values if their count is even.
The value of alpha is 2.00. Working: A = -0.134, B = -0.130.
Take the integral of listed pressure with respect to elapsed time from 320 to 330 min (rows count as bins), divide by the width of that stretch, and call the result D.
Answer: 40.3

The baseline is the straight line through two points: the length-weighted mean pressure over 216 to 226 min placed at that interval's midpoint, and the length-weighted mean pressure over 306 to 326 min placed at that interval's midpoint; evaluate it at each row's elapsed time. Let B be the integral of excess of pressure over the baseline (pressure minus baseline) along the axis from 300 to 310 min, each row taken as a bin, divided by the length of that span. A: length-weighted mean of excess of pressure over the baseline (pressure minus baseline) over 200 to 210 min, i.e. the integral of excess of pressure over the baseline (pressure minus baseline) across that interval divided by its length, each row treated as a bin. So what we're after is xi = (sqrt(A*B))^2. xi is 4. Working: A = -0.4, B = -11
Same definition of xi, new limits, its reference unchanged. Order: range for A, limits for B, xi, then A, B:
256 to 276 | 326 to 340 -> 8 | 0.8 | 10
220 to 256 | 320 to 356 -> 11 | 0.9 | 12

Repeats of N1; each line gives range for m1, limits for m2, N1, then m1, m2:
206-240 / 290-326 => 6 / 0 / 6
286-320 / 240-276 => -2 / 7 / 5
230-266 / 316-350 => 2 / 2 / 4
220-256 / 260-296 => 7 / 0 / 7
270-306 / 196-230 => -6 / 7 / 1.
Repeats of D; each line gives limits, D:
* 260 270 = 38.4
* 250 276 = 38.6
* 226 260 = 41.2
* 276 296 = 36.7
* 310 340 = 37.0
